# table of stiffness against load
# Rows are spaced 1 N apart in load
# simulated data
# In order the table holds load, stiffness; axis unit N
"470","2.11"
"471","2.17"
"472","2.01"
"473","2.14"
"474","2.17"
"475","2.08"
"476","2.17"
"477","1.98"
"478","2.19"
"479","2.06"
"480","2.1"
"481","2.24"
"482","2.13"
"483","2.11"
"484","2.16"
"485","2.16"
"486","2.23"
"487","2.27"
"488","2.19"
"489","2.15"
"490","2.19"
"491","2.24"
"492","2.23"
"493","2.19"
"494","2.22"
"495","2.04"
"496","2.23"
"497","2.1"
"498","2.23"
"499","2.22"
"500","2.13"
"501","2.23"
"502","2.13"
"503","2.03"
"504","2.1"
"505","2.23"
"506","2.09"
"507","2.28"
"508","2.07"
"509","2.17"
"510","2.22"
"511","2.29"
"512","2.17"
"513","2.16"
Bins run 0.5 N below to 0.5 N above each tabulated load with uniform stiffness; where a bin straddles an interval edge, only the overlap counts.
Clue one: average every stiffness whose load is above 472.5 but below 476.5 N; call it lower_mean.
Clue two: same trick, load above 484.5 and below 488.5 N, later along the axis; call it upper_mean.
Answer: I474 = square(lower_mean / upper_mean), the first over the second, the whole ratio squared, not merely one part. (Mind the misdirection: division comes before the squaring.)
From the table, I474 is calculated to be 0.94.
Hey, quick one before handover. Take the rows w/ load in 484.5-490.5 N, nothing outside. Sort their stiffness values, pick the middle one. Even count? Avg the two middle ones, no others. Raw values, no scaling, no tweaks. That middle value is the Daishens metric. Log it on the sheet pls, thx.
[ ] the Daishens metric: 2.19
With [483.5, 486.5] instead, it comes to 2.16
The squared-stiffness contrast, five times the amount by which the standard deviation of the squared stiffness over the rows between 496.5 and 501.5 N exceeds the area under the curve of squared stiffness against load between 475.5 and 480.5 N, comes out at -109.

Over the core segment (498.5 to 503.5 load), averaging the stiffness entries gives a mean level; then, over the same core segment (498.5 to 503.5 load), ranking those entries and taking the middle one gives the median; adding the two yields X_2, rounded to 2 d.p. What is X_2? 4.28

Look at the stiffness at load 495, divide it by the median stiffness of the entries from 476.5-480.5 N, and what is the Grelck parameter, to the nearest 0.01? 0.98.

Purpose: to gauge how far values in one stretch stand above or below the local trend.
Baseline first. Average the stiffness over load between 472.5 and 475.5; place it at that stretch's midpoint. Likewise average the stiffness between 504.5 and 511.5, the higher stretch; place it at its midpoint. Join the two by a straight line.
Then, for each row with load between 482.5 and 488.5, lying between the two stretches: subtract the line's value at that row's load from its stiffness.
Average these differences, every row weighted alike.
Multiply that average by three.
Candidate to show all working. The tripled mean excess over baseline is 0.11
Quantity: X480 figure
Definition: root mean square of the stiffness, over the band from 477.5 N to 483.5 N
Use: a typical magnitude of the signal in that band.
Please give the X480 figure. 2.14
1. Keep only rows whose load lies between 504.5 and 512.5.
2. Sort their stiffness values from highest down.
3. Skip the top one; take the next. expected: 2.28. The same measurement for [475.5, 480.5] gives 2.17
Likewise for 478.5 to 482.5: 2.13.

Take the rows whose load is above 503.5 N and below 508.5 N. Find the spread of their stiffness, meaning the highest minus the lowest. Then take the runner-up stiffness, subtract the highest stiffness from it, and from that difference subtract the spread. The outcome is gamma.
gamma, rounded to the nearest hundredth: -0.26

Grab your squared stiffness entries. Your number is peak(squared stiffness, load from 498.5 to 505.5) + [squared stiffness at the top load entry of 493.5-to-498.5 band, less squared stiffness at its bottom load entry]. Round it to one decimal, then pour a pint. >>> 5.0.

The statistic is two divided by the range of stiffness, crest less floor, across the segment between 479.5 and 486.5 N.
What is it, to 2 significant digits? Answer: 14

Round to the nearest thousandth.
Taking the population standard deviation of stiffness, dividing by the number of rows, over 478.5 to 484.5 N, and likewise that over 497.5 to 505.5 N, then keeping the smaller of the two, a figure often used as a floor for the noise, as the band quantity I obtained 0.056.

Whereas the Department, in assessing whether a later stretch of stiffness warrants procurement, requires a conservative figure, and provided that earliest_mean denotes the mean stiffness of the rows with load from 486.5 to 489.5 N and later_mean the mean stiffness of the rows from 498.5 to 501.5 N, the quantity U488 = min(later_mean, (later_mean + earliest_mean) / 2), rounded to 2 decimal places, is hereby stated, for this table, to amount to 2.19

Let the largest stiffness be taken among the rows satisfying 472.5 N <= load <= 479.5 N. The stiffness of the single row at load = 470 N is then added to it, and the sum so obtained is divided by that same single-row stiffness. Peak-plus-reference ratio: 2.04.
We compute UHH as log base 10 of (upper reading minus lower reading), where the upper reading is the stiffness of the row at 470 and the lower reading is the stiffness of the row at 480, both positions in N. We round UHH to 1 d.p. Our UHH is -2.0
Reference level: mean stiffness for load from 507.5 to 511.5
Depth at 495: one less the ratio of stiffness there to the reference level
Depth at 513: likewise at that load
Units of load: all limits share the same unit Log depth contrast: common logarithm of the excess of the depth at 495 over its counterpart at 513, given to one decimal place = -1.3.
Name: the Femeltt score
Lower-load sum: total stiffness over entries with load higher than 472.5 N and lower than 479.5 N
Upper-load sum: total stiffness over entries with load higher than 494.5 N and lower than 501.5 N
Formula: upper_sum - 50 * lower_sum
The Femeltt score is -724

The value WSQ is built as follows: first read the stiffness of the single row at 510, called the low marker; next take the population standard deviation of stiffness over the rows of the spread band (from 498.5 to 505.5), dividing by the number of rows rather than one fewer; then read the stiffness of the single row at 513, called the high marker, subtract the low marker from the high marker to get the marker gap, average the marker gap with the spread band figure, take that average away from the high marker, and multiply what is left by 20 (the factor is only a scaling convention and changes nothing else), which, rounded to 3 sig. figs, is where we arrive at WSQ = 43.1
